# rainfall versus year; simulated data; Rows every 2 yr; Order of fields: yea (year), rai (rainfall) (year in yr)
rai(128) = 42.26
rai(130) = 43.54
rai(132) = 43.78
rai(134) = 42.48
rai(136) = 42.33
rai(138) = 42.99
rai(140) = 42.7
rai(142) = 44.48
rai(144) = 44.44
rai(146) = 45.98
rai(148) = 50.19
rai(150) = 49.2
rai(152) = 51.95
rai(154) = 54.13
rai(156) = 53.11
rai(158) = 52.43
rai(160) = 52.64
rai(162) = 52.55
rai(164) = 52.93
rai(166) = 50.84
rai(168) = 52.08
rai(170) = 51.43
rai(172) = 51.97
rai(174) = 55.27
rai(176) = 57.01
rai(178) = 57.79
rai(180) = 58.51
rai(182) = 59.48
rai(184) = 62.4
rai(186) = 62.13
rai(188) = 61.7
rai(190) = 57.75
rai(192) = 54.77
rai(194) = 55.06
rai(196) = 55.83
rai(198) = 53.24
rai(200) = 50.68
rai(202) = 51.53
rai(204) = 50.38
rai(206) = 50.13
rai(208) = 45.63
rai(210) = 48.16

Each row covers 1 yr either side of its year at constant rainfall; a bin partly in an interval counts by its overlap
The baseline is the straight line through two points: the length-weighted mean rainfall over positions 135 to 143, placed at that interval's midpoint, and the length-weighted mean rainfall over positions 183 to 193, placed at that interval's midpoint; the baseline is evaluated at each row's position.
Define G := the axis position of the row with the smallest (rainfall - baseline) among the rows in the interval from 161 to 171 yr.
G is 170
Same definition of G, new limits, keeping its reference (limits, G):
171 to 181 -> 172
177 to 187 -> 178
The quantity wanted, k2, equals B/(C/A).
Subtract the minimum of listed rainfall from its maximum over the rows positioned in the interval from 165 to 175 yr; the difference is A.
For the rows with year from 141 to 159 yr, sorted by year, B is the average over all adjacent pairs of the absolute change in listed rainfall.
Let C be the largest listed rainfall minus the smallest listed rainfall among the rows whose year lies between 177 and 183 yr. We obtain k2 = 4.4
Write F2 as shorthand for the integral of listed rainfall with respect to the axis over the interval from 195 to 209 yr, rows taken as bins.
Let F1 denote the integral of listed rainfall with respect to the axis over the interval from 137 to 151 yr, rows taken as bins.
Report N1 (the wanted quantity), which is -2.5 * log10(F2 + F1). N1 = -7.83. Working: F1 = 640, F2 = 715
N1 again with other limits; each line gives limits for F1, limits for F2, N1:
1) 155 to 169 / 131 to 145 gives -7.82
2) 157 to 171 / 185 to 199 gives -7.96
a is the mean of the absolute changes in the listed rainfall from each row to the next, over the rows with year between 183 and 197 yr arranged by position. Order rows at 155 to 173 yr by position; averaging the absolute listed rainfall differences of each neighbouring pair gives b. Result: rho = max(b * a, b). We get 1.1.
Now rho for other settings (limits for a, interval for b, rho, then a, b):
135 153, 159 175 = 1.8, 1.5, 1.2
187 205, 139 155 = 3.6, 1.9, 1.9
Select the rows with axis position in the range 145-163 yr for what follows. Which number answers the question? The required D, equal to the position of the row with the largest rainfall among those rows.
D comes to 154 yr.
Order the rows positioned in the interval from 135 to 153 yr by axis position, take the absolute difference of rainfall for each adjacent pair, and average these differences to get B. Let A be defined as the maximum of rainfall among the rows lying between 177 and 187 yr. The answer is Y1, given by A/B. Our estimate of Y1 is 41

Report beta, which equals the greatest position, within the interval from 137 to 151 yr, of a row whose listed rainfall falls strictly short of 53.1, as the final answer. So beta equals 150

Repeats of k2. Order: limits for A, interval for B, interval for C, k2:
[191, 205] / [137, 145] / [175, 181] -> 2.6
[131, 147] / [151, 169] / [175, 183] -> 1.5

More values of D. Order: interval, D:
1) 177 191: 184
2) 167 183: 182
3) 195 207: 196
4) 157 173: 164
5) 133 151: 148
